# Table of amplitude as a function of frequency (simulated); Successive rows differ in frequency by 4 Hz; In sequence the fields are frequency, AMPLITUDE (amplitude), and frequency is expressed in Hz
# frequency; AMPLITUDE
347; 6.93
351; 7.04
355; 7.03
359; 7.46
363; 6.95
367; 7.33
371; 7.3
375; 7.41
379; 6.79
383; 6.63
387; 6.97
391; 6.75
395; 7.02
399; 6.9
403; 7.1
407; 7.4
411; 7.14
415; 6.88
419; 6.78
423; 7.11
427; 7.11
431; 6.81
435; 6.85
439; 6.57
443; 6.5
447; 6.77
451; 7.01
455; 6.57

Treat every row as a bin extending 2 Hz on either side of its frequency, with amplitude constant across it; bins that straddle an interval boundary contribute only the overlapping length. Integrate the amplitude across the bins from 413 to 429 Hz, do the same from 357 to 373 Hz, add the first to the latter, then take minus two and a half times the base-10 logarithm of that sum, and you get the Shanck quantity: -5.89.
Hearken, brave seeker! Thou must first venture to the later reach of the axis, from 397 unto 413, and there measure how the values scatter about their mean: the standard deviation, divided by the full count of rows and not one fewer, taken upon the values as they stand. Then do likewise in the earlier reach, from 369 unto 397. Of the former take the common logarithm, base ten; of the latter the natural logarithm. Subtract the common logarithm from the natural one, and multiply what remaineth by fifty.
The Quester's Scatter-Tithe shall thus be -28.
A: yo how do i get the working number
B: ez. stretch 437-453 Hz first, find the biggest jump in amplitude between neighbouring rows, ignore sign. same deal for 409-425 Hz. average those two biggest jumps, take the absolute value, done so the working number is 0.30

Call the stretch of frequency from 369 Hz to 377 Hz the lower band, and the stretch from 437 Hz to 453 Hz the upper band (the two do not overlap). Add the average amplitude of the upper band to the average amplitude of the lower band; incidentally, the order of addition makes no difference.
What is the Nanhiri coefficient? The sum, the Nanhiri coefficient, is 14.07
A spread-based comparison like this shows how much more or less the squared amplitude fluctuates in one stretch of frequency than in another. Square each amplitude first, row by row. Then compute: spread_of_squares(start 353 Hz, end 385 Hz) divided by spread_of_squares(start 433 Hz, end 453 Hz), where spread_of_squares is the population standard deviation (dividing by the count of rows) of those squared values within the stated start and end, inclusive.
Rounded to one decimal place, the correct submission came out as 1.6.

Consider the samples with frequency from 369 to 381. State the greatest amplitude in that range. 7.41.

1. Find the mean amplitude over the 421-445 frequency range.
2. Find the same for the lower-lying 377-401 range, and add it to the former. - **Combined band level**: 13.7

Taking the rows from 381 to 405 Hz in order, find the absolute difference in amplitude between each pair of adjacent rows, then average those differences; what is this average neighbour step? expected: 0.230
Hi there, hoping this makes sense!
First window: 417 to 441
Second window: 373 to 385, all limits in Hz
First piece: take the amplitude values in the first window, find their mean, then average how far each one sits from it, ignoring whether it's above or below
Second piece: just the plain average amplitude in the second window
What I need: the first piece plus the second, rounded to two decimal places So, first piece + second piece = 7.10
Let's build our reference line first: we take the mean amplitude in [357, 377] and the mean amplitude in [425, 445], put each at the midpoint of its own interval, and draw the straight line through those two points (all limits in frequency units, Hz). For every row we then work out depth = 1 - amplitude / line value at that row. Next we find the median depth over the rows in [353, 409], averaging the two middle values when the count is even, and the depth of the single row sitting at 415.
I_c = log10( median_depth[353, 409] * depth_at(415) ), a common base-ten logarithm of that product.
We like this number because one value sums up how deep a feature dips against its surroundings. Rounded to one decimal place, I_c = -4.1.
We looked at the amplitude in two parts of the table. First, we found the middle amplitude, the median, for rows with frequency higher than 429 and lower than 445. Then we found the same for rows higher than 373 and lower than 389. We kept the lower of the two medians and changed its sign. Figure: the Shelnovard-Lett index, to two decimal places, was -6.69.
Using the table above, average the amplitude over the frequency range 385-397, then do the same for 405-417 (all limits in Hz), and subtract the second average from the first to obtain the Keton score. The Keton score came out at -0.227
